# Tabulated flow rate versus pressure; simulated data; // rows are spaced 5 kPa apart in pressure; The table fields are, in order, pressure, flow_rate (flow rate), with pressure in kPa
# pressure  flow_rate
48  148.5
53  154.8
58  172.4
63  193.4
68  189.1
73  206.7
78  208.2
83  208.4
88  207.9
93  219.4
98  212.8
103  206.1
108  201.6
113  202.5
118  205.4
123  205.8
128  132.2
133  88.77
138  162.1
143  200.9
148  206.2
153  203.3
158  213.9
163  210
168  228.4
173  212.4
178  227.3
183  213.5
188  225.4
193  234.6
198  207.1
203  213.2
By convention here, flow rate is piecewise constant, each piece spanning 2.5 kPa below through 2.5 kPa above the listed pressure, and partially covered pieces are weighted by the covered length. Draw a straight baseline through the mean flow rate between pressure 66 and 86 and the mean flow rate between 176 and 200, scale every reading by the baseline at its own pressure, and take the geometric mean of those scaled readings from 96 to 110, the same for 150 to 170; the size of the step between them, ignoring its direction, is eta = 0.01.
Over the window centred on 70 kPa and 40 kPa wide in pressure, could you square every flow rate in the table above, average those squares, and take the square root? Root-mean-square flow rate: 194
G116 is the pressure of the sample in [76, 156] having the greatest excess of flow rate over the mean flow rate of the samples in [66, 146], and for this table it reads 93 kPa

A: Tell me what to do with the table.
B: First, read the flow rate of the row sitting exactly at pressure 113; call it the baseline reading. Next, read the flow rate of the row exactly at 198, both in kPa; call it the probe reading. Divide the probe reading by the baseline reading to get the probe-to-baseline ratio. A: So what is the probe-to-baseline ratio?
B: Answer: 1.02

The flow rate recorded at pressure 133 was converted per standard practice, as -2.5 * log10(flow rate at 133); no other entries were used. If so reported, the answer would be -4.87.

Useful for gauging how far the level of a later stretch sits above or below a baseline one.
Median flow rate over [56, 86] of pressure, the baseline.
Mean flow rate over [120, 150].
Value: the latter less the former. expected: -34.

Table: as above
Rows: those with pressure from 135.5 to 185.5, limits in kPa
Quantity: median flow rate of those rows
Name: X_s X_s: 211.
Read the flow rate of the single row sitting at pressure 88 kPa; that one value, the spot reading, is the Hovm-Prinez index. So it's 207.9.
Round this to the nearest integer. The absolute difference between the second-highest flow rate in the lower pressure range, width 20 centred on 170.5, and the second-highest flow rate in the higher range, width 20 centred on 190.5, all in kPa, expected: 2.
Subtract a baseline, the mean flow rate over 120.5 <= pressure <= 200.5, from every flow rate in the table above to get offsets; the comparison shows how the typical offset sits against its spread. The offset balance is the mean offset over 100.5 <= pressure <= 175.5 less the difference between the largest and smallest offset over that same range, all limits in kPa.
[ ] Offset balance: -146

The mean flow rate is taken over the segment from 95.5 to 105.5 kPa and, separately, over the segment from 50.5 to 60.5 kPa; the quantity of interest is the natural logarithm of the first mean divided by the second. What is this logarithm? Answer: 0.25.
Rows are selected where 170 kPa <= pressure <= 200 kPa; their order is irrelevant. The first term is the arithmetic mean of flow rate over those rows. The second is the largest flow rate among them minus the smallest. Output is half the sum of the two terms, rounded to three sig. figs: 124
